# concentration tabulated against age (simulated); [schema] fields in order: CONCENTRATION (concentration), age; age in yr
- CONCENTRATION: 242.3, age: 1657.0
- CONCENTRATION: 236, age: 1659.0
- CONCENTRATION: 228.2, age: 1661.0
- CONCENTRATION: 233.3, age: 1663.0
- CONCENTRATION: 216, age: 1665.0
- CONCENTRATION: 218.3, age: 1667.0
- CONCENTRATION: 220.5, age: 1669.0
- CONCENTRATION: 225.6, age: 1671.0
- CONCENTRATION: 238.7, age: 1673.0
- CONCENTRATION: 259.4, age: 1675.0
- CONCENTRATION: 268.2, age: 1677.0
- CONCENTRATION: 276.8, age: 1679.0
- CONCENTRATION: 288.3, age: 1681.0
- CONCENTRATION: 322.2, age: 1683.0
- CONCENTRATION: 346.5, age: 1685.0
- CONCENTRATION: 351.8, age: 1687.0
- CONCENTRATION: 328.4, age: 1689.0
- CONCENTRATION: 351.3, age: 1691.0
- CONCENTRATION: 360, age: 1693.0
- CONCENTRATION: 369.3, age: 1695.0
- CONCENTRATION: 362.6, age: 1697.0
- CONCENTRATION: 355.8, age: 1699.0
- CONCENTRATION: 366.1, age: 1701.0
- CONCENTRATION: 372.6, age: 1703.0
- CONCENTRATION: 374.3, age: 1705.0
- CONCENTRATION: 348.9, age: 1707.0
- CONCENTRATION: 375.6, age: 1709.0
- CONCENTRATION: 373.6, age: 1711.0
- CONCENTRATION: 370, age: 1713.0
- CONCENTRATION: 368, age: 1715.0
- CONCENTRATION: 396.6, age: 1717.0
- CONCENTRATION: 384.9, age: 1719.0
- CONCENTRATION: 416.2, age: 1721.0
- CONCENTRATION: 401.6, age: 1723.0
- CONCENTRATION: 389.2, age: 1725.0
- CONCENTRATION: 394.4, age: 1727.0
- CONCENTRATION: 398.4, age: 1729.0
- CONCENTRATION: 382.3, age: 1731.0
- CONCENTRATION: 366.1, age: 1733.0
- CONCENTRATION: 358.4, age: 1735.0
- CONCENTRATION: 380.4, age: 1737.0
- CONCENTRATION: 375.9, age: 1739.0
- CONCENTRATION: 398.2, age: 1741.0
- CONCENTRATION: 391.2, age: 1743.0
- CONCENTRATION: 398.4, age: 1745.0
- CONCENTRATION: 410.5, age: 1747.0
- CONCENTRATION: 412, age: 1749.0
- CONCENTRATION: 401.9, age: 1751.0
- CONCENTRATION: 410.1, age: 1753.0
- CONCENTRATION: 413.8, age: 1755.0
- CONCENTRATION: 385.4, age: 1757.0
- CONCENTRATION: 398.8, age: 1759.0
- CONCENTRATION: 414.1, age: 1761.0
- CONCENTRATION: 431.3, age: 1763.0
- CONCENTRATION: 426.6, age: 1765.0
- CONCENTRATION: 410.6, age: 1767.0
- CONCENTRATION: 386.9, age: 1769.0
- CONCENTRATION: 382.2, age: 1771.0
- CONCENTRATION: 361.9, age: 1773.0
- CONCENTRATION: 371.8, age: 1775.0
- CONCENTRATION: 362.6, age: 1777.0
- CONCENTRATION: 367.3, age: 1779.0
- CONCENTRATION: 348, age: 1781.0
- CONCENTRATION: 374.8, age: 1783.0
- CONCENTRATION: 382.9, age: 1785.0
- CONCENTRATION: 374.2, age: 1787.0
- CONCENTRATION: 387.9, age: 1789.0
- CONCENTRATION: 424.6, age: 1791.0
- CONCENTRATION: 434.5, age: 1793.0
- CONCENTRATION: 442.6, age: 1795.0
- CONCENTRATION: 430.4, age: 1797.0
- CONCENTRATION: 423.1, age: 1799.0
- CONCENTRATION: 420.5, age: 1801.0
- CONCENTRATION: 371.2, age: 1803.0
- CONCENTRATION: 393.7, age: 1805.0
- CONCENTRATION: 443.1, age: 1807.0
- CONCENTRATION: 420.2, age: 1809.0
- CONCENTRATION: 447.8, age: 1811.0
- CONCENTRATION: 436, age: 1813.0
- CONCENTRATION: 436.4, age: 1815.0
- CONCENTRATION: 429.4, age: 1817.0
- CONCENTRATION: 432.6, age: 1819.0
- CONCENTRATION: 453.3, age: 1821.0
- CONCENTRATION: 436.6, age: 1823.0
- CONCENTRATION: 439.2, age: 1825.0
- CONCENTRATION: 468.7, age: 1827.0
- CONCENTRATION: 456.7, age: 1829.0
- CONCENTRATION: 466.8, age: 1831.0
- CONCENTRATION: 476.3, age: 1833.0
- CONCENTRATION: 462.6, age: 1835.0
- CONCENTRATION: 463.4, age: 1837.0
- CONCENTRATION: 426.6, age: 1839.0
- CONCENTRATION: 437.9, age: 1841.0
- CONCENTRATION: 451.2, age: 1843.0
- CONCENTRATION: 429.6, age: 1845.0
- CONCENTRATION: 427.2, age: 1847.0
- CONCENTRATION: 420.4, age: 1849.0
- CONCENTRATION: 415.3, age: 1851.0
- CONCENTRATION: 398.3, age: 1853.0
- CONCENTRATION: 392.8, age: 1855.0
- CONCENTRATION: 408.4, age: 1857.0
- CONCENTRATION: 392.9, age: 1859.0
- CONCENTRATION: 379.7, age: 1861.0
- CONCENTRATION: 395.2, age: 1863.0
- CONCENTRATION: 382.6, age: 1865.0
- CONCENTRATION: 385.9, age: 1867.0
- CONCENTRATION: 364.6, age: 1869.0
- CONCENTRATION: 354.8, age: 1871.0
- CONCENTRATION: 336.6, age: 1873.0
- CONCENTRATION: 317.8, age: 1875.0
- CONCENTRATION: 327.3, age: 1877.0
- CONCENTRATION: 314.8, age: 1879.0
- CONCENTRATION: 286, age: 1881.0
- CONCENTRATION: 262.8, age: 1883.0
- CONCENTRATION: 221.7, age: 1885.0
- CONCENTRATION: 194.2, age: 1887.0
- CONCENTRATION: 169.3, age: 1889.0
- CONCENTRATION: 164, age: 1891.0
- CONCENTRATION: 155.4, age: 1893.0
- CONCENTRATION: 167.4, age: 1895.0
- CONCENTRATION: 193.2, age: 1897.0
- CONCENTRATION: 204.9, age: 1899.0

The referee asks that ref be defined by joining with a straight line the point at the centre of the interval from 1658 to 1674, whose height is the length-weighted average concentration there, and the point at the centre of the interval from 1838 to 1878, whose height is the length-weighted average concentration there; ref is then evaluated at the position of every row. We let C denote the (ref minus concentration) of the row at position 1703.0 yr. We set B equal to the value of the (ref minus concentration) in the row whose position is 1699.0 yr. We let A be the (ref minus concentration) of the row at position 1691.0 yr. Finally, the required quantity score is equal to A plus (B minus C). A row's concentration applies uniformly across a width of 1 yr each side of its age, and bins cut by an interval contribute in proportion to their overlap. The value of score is -89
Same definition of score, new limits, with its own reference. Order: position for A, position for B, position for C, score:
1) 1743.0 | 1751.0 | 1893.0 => -467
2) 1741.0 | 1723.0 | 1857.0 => -215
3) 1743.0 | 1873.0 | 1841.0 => 31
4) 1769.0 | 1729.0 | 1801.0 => -111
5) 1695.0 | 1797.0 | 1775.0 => -157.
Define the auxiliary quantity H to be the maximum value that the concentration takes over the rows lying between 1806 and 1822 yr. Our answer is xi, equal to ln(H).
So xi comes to 6.12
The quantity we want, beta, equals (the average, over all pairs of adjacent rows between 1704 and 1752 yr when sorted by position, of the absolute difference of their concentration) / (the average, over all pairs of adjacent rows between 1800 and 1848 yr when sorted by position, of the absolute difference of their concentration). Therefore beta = 0.74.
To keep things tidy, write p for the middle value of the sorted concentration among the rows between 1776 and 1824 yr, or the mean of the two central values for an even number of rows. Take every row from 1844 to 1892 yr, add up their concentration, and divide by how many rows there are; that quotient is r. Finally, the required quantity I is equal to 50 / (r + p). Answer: 0.0655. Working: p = 424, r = 339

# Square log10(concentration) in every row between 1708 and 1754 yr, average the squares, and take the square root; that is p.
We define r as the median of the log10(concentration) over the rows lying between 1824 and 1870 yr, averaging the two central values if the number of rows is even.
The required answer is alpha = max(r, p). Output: 2.63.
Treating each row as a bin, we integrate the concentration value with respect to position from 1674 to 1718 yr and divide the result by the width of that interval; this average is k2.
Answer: 345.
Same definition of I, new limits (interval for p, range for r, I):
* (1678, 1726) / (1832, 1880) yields 0.0653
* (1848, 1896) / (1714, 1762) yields 0.0676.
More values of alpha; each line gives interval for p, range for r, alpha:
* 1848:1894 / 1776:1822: 2.63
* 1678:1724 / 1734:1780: 2.60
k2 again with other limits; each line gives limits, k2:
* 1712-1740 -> 384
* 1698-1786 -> 386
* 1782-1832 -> 425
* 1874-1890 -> 262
